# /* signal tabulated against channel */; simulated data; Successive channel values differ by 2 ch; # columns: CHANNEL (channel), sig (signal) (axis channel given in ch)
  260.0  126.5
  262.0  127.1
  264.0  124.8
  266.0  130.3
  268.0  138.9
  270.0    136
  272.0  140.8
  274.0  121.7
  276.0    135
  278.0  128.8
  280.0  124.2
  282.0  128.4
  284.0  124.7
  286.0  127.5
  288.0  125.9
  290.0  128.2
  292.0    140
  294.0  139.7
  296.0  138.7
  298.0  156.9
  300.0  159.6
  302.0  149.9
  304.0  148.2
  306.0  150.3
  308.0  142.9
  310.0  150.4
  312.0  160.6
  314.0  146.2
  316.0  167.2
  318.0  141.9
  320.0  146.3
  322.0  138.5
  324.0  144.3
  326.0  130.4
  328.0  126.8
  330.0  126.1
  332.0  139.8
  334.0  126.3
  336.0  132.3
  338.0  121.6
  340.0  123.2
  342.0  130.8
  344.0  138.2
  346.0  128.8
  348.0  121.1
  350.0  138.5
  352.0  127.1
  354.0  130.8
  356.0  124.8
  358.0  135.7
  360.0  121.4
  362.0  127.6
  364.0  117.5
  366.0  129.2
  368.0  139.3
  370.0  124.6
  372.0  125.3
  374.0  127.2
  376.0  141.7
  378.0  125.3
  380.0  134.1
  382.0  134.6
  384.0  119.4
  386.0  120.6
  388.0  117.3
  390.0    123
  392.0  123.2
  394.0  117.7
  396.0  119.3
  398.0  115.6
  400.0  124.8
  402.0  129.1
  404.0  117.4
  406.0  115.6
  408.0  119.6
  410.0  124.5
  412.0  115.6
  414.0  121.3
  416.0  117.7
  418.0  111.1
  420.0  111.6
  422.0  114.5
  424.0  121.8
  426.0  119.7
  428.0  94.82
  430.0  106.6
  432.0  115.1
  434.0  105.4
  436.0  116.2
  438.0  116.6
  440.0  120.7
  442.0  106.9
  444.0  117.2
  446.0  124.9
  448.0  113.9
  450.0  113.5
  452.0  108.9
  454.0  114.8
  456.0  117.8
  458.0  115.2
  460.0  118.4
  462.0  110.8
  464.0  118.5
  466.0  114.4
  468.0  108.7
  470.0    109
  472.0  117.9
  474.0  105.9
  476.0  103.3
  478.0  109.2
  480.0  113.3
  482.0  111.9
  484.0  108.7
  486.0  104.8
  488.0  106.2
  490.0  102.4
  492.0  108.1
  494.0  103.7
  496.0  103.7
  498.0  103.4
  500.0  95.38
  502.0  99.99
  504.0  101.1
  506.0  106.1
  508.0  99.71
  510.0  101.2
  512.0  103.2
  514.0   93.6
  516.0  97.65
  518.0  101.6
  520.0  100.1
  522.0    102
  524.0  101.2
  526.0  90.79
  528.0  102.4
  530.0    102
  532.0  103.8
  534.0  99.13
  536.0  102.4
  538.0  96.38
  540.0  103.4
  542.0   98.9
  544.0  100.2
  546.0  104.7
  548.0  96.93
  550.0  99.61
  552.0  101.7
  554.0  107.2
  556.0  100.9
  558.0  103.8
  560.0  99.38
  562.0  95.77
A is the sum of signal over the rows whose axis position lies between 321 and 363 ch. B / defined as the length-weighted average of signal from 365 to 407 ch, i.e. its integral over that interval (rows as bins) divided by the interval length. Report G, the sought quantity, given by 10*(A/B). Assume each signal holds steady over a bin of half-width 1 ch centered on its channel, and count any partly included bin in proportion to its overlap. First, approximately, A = 2734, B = 125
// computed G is 219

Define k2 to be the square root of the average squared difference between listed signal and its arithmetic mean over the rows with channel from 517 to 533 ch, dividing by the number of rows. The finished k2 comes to 3.8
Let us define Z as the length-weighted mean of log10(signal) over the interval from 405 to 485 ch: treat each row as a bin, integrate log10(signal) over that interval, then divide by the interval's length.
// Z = 2.06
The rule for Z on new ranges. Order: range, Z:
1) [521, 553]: 2.00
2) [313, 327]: 2.16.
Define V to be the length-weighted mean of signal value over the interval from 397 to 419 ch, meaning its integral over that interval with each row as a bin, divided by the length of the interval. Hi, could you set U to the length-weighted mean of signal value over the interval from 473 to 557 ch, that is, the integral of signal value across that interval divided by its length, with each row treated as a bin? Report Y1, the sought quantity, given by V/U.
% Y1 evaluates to 1.17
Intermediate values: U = 102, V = 119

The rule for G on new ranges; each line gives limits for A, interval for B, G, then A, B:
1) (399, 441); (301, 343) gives 174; 2440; 140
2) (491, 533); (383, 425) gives 178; 2121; 119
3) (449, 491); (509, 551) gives 233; 2334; 100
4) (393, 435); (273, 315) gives 175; 2439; 139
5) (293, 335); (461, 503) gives 282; 3031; 108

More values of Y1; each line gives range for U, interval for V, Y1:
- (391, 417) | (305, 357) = 1.14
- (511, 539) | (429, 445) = 1.13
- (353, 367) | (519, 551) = 0.79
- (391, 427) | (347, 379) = 1.08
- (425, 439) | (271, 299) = 1.20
